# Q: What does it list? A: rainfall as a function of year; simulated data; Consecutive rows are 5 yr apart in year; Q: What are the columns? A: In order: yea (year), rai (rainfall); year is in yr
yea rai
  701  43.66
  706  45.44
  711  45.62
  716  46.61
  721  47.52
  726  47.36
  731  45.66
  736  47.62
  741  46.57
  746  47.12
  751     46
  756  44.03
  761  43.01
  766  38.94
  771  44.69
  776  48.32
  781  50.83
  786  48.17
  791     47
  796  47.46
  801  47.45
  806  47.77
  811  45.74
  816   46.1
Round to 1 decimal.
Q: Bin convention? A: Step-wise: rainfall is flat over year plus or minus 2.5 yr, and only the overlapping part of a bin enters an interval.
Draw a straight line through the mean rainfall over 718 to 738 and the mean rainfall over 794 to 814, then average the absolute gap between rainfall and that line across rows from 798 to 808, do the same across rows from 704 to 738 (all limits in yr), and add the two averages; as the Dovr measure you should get 1.4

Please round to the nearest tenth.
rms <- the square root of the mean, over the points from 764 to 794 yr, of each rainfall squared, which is 46.5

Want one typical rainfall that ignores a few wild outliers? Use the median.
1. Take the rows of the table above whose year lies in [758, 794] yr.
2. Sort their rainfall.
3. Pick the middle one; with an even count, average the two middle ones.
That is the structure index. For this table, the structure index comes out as 47.0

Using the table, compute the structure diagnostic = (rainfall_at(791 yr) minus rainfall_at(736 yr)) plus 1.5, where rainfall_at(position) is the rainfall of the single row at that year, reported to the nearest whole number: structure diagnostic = 1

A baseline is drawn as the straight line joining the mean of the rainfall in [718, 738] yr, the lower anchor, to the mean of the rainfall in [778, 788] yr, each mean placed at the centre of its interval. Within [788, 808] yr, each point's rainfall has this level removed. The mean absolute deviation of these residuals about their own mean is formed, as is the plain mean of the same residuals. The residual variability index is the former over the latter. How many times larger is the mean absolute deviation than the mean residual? -0.03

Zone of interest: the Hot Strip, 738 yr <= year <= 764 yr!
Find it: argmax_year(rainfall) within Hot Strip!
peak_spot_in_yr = 746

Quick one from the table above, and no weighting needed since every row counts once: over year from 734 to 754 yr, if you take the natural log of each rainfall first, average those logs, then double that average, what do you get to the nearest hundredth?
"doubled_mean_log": 7.69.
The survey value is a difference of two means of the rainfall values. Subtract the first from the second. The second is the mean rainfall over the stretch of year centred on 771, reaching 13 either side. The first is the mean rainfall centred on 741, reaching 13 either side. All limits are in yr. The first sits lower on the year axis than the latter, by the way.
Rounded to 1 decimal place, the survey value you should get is -1.4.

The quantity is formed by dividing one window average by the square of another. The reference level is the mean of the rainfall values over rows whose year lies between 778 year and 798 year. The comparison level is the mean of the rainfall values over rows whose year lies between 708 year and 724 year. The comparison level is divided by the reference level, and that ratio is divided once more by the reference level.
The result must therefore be 0.0199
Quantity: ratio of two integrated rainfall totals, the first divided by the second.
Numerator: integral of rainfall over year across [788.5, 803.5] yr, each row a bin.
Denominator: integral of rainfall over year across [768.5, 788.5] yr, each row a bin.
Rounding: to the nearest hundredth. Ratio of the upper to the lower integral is 0.74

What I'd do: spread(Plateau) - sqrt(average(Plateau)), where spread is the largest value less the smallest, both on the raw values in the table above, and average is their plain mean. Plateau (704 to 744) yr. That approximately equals -4.6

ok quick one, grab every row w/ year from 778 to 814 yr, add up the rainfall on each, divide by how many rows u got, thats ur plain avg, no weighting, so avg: 47.8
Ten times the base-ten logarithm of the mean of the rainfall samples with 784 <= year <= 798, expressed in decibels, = 16.8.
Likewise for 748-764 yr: 16.5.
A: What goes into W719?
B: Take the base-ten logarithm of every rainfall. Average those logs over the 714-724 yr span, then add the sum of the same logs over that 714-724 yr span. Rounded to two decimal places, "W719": 5.02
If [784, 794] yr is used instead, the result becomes 5.03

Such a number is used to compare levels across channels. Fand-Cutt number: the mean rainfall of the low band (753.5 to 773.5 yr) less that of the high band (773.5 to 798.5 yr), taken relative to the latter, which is -0.12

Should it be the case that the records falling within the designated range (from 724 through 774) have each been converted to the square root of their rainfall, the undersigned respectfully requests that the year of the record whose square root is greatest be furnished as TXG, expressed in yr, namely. 736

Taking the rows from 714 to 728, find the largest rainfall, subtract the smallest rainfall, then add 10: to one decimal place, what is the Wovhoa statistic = 10.9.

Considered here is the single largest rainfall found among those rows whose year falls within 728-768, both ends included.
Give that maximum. 47.62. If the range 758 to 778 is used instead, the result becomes 48.32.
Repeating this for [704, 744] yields 47.62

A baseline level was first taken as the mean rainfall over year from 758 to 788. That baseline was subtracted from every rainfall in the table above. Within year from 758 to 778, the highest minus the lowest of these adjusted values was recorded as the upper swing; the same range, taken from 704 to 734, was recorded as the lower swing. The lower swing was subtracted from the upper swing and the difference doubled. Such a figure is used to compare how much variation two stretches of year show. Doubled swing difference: 15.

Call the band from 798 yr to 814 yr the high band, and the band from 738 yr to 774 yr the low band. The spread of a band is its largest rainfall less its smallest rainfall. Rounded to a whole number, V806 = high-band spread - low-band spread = -6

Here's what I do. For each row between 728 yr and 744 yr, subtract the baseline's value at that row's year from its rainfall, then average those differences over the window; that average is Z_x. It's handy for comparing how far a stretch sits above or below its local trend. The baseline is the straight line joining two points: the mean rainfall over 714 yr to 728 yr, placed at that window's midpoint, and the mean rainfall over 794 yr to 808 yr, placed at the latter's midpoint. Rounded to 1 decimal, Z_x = -0.6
